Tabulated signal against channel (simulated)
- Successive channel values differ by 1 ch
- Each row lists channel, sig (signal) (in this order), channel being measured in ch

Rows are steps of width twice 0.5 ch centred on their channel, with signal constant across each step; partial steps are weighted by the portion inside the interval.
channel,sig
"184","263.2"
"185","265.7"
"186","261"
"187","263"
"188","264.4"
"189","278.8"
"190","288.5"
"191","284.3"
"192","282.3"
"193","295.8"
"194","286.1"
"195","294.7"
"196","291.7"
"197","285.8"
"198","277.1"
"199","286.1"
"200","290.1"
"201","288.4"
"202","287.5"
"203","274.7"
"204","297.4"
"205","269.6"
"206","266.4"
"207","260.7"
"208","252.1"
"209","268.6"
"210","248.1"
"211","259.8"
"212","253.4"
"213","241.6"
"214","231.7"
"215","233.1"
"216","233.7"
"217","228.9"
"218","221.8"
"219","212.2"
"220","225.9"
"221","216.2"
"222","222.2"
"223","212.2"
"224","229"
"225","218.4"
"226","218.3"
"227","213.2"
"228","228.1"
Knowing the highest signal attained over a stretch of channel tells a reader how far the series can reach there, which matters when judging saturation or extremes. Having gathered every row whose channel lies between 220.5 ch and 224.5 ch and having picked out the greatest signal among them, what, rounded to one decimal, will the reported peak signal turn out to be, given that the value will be 229.0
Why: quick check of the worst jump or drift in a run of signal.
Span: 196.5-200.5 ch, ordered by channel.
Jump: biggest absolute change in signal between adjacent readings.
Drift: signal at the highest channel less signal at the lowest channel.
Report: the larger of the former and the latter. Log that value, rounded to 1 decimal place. 9.0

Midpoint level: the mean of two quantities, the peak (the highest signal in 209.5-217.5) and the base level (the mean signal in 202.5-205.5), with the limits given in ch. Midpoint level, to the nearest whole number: 270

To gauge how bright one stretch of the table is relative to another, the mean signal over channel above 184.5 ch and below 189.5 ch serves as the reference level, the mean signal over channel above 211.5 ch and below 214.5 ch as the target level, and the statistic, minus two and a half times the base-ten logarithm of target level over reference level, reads 0.10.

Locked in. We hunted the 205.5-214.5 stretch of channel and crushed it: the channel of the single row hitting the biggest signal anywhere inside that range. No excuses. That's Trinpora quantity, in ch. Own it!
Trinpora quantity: 209 ch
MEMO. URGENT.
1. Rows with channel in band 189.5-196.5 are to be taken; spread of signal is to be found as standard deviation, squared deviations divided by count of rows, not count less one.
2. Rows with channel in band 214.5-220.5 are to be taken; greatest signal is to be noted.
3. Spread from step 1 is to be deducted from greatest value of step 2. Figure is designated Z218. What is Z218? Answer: 229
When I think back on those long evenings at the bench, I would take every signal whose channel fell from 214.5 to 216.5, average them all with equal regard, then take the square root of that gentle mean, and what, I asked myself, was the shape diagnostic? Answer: 15.3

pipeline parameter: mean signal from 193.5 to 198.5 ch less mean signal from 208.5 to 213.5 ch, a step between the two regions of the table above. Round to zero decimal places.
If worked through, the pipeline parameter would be 33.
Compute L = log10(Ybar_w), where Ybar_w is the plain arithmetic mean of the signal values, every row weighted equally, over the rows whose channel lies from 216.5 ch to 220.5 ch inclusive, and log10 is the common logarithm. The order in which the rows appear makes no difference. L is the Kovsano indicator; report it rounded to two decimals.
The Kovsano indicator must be 2.35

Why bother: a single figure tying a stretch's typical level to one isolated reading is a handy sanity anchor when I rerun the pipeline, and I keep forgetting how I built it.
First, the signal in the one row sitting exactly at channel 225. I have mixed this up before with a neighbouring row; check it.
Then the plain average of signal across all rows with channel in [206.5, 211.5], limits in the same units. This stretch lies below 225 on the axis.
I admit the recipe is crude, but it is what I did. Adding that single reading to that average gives 476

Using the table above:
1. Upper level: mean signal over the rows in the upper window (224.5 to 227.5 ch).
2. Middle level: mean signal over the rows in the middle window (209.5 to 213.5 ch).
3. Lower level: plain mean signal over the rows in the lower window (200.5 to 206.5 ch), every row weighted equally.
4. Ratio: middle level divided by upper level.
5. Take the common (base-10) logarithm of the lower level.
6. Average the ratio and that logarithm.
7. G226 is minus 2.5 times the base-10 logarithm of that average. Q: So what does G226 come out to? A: -0.640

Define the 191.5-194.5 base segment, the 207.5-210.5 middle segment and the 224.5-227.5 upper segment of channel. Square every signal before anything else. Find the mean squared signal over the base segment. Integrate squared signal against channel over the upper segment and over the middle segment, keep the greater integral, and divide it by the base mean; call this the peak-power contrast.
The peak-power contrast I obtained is 2.4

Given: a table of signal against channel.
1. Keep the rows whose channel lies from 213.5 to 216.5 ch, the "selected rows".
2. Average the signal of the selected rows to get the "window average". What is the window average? 233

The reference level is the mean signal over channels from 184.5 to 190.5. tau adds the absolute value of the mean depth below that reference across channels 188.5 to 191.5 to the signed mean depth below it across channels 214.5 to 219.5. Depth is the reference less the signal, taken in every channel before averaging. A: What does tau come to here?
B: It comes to 58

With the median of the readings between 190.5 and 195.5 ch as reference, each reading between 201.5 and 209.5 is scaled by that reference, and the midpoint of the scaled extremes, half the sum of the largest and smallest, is 0.960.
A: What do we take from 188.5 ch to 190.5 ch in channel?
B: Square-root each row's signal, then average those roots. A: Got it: 16.8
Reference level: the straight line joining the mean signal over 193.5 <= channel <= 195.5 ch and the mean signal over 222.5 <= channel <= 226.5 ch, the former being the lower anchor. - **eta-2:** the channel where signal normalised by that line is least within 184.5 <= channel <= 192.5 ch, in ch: 186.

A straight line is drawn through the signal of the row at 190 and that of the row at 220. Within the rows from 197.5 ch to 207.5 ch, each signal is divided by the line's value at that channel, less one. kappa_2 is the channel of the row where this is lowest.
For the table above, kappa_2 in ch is 198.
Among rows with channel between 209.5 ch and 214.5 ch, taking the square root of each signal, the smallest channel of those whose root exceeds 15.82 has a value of 211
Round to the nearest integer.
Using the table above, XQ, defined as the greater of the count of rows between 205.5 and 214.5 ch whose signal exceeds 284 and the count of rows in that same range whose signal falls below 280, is 9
